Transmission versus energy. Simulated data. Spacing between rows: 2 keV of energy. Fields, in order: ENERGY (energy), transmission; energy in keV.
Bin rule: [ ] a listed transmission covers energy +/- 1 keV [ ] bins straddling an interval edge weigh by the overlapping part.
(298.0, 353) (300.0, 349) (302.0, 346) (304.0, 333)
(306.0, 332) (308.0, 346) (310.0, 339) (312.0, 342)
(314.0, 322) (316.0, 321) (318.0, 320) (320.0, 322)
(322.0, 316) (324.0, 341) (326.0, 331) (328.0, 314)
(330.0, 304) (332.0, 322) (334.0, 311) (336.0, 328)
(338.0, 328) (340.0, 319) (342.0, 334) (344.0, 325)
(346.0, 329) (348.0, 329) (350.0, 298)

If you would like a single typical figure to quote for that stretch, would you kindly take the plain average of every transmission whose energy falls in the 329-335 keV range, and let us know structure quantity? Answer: 312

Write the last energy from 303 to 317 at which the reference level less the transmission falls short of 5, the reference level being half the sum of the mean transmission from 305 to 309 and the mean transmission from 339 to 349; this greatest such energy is 312.0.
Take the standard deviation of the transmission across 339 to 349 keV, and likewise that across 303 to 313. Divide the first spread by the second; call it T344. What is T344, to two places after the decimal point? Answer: 0.94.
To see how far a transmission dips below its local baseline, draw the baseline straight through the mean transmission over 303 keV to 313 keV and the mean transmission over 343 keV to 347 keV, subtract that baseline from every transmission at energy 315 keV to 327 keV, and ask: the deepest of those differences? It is -18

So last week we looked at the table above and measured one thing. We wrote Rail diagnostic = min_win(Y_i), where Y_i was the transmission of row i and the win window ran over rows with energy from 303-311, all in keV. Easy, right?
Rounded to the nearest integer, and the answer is 332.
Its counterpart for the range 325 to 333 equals 304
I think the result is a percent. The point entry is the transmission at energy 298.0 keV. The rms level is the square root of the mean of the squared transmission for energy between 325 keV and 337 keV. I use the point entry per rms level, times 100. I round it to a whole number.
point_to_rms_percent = 111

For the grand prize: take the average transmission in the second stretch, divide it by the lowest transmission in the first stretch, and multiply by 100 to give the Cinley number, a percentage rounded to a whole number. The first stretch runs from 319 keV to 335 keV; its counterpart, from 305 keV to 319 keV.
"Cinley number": 109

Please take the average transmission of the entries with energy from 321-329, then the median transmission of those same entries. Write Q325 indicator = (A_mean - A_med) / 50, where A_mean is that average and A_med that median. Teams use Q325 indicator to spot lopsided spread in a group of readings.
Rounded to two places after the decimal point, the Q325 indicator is 0.04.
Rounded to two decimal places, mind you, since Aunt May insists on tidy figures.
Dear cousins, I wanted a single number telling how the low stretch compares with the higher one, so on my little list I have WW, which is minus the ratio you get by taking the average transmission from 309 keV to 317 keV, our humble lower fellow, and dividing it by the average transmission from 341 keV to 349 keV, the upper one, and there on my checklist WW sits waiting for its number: -1.01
